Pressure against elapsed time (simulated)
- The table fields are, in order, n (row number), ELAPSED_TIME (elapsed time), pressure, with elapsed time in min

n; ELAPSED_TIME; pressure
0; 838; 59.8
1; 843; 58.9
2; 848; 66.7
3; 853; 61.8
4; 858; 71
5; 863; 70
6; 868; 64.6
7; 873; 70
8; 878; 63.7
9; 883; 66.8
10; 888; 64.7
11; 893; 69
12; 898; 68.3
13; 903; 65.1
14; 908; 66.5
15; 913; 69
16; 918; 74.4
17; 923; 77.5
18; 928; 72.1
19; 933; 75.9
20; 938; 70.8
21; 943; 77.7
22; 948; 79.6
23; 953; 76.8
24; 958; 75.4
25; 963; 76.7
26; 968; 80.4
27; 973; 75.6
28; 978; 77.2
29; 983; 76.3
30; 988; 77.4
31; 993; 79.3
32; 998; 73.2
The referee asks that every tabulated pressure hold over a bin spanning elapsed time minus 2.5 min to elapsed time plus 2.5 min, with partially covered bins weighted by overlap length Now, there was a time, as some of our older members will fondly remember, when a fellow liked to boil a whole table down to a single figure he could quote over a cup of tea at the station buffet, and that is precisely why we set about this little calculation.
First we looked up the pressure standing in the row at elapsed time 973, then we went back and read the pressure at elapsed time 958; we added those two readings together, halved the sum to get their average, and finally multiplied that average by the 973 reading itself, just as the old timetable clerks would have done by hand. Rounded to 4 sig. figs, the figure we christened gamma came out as 5708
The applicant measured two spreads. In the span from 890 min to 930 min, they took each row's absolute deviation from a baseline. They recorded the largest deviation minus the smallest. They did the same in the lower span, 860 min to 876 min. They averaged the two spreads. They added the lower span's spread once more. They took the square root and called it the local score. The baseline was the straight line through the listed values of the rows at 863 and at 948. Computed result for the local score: 3.65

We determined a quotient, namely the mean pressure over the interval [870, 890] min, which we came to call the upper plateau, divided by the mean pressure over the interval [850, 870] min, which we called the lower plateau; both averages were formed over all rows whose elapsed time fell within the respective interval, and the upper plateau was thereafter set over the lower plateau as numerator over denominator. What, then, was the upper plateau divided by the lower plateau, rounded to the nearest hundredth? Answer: 0.99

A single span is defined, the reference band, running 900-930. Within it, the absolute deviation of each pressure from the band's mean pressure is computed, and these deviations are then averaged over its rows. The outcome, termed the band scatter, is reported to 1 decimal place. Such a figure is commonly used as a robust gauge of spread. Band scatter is 3.9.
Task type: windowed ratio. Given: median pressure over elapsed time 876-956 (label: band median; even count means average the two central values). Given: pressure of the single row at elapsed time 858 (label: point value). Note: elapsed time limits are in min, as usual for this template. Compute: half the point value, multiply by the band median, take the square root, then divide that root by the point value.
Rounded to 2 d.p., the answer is 0.70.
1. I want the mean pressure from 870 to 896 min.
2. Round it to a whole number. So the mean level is 67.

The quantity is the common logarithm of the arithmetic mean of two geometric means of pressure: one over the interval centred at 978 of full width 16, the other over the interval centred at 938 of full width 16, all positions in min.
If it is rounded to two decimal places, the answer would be 1.88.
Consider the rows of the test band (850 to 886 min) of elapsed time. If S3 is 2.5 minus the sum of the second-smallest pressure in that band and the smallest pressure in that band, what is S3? -123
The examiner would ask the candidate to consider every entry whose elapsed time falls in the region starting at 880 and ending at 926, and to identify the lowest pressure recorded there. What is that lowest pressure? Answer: 64.7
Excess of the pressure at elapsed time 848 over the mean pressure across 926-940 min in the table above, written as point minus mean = -6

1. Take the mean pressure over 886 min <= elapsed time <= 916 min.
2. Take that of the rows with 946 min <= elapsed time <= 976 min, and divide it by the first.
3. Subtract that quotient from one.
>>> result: -0.15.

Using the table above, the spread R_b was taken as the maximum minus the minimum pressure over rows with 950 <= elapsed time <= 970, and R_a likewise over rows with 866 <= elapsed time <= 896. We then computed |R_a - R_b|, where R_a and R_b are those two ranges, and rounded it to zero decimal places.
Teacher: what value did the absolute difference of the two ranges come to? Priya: 1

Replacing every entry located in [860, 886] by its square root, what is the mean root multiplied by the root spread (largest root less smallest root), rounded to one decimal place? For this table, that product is 3.2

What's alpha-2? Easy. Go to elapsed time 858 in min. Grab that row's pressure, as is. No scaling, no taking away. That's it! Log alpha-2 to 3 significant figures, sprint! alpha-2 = 71.0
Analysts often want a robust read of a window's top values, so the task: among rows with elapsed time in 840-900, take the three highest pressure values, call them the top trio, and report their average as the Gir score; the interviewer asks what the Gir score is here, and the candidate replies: 70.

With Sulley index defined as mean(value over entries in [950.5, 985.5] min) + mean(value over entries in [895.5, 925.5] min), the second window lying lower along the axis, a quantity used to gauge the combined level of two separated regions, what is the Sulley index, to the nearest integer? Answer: 147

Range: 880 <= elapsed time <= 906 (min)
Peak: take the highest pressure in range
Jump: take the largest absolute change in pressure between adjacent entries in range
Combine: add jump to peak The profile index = 73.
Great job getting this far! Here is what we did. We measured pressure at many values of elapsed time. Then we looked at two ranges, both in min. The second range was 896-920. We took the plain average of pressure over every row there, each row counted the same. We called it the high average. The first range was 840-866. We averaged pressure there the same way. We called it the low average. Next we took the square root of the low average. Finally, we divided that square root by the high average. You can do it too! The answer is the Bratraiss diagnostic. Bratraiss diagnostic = 0.118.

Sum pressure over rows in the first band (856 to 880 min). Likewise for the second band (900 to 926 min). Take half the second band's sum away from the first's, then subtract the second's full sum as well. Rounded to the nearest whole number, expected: -189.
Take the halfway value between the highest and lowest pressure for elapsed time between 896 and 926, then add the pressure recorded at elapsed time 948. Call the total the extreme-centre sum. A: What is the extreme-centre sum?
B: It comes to 151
